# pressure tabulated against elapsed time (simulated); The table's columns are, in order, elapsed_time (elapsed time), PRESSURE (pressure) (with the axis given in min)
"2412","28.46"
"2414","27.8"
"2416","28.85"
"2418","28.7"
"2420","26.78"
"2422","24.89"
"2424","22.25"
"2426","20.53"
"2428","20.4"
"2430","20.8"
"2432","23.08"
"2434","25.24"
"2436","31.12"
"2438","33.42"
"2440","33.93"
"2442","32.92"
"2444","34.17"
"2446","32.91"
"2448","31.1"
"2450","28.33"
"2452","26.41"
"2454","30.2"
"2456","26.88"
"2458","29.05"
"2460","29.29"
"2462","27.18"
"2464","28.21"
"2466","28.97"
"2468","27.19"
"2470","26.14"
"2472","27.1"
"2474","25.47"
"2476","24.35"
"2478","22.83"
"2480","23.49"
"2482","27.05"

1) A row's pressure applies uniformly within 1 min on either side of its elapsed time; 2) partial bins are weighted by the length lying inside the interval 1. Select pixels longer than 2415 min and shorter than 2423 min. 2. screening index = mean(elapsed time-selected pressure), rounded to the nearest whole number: 27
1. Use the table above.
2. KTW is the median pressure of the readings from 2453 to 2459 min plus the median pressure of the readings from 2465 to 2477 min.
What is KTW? 56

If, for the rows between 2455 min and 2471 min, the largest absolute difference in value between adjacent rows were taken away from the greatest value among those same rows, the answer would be 27.1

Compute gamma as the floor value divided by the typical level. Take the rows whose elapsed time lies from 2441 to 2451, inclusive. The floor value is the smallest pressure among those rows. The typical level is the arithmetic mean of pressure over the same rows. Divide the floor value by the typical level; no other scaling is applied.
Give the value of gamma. 0.89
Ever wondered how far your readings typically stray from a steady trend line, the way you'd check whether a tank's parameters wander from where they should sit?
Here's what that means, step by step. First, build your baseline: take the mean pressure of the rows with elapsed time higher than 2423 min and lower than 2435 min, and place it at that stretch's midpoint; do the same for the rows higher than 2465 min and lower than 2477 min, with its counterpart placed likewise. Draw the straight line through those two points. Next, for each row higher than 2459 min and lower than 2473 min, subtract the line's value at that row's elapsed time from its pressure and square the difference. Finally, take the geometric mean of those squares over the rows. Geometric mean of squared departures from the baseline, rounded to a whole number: 2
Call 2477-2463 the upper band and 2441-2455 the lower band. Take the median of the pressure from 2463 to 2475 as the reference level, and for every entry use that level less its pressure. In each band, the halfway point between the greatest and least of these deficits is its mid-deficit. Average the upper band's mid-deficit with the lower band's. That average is -1.3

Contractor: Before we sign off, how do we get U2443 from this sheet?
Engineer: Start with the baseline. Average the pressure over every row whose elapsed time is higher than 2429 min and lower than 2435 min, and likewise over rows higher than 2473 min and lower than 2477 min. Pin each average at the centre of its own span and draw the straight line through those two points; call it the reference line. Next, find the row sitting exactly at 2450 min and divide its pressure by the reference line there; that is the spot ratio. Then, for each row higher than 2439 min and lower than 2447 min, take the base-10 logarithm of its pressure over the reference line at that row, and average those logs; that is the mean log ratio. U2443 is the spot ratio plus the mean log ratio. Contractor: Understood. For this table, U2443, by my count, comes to 1.34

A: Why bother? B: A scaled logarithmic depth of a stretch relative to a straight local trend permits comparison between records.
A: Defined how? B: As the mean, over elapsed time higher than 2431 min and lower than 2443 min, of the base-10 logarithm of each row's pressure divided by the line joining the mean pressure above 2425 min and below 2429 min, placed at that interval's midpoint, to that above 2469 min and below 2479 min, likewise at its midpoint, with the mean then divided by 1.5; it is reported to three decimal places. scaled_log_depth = 0.093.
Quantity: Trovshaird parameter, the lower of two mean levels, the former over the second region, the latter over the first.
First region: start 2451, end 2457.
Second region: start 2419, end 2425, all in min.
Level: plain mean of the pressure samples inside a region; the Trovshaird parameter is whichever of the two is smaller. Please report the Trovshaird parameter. 24.6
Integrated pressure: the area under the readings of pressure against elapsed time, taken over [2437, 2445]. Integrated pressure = 269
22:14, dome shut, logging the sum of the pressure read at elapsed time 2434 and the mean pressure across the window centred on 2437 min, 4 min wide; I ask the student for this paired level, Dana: 58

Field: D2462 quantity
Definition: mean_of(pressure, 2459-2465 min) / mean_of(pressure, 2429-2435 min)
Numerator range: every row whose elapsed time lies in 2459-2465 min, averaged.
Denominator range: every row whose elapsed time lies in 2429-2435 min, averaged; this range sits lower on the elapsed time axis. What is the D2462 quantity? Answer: 1.23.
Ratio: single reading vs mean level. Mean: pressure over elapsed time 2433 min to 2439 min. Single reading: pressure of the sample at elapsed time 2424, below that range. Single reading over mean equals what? 0.74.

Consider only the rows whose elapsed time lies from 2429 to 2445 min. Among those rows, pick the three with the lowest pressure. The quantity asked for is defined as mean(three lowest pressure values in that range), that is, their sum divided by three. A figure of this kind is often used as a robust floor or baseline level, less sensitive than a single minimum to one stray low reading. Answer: 23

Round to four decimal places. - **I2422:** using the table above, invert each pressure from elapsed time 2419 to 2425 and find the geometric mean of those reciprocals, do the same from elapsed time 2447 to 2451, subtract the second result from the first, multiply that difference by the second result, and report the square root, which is 0.0154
